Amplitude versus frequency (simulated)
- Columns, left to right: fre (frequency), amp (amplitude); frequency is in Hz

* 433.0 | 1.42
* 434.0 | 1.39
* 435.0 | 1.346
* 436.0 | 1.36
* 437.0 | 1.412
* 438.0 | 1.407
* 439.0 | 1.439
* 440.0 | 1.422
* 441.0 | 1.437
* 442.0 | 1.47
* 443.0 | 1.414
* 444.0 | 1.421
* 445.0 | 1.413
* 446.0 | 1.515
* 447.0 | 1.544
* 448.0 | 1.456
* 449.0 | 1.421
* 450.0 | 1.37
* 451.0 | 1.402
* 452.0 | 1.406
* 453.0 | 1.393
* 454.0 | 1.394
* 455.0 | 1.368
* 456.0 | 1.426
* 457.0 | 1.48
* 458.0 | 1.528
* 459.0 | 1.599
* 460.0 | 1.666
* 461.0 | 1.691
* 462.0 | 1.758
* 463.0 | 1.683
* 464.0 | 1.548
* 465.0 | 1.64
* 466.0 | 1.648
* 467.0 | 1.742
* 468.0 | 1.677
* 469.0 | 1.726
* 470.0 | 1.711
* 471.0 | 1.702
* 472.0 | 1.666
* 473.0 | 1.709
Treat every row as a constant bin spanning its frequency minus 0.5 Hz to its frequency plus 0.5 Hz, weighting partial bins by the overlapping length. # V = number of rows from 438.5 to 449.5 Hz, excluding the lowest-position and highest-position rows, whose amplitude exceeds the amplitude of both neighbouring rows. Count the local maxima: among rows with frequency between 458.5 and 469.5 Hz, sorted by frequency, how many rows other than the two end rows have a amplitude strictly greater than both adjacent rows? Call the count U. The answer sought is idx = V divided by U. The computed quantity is 1.5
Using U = 2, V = 3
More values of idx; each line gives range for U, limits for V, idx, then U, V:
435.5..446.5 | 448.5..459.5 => 0.5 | 4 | 2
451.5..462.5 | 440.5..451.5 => 3.0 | 1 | 3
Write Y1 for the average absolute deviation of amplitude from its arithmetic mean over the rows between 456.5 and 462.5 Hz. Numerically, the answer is 0.08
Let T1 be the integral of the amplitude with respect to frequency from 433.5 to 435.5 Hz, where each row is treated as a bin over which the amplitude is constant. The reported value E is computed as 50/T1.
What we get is 18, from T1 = 2.7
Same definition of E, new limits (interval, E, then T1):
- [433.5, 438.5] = 7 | 6.9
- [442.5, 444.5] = 18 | 2.8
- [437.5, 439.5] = 18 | 2.8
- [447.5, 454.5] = 5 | 9.8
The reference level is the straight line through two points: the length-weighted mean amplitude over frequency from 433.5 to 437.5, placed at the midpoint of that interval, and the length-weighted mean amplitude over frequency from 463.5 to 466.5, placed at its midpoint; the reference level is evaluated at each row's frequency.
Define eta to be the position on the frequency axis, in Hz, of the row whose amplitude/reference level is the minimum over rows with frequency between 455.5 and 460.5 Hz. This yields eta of 456.0 Hz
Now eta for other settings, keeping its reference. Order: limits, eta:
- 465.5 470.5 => 466.0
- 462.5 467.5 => 464.0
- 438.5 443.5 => 443.0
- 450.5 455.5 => 455.0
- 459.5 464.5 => 464.0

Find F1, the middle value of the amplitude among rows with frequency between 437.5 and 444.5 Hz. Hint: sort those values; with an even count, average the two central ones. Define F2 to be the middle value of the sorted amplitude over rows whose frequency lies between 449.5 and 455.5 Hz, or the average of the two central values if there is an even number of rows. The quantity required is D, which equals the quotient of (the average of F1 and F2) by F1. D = 0.990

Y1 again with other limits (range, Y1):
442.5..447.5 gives 0.05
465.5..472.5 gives 0.03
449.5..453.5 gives 0.01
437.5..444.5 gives 0.02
